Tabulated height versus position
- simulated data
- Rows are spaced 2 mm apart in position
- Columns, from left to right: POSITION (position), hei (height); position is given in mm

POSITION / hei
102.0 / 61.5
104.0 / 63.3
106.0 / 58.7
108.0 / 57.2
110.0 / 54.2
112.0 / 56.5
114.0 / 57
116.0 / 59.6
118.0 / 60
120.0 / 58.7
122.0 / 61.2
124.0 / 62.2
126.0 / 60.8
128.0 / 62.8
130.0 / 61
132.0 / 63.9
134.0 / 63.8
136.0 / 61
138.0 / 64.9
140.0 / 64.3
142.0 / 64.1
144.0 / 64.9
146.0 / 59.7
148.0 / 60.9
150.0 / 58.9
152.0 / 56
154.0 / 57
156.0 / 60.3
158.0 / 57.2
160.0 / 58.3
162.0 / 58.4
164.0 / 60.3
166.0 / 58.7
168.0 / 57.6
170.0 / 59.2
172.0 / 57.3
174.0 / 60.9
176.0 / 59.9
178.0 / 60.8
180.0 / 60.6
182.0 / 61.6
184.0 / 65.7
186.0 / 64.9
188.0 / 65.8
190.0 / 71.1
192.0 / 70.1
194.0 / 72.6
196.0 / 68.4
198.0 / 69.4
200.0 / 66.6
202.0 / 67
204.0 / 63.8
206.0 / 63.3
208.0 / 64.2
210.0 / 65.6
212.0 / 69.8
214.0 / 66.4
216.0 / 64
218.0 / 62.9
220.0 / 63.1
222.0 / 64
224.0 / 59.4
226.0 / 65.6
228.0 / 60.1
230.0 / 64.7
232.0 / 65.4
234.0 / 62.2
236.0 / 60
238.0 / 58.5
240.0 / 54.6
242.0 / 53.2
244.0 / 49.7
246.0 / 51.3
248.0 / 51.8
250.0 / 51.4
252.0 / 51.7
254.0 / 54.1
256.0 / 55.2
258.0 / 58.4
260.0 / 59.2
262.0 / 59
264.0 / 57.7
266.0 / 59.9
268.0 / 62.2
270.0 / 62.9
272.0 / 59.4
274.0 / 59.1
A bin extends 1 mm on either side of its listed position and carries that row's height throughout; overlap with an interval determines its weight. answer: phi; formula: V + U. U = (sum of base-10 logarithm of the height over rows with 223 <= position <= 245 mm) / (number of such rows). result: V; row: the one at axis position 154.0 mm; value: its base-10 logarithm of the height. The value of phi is 3.53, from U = 1.77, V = 1.76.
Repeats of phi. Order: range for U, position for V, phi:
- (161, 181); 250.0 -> 3.48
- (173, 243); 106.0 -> 3.57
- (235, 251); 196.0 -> 3.57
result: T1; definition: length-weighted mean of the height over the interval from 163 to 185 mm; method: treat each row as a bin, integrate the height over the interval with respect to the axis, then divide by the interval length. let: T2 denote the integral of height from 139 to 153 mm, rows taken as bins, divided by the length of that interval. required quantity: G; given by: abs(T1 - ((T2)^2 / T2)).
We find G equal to 1.0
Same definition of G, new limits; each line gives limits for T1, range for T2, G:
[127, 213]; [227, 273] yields 5.3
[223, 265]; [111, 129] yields 2.6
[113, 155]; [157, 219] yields 2.5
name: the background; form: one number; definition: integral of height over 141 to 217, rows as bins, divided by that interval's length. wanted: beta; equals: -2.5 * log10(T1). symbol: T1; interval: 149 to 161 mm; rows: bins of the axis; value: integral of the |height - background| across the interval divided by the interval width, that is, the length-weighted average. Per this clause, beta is -1.7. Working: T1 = 5.0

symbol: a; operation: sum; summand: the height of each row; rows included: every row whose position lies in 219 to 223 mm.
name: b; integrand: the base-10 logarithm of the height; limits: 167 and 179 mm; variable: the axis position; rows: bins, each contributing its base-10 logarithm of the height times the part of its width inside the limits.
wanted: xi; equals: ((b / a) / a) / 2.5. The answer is 0.0005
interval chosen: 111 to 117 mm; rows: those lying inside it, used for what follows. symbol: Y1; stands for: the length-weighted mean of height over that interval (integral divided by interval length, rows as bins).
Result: 58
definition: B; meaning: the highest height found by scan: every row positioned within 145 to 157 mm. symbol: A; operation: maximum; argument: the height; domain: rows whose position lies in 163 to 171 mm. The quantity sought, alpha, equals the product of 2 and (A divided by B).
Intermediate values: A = 60.3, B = 60.9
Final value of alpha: 1.98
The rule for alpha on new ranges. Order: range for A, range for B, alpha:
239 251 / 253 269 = 1.76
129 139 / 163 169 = 2.15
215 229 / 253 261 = 2.22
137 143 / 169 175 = 2.13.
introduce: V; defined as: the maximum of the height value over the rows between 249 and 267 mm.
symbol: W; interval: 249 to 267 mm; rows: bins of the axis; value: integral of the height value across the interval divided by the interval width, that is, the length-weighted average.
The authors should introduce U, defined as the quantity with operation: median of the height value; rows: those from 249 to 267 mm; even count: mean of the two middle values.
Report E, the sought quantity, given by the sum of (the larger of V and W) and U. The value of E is 118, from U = 57.7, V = 59.9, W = 56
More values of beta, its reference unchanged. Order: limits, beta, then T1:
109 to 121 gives -1.8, 5.3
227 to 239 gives -1.0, 2.5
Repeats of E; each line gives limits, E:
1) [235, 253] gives 112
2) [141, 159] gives 125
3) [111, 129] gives 123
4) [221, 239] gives 128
